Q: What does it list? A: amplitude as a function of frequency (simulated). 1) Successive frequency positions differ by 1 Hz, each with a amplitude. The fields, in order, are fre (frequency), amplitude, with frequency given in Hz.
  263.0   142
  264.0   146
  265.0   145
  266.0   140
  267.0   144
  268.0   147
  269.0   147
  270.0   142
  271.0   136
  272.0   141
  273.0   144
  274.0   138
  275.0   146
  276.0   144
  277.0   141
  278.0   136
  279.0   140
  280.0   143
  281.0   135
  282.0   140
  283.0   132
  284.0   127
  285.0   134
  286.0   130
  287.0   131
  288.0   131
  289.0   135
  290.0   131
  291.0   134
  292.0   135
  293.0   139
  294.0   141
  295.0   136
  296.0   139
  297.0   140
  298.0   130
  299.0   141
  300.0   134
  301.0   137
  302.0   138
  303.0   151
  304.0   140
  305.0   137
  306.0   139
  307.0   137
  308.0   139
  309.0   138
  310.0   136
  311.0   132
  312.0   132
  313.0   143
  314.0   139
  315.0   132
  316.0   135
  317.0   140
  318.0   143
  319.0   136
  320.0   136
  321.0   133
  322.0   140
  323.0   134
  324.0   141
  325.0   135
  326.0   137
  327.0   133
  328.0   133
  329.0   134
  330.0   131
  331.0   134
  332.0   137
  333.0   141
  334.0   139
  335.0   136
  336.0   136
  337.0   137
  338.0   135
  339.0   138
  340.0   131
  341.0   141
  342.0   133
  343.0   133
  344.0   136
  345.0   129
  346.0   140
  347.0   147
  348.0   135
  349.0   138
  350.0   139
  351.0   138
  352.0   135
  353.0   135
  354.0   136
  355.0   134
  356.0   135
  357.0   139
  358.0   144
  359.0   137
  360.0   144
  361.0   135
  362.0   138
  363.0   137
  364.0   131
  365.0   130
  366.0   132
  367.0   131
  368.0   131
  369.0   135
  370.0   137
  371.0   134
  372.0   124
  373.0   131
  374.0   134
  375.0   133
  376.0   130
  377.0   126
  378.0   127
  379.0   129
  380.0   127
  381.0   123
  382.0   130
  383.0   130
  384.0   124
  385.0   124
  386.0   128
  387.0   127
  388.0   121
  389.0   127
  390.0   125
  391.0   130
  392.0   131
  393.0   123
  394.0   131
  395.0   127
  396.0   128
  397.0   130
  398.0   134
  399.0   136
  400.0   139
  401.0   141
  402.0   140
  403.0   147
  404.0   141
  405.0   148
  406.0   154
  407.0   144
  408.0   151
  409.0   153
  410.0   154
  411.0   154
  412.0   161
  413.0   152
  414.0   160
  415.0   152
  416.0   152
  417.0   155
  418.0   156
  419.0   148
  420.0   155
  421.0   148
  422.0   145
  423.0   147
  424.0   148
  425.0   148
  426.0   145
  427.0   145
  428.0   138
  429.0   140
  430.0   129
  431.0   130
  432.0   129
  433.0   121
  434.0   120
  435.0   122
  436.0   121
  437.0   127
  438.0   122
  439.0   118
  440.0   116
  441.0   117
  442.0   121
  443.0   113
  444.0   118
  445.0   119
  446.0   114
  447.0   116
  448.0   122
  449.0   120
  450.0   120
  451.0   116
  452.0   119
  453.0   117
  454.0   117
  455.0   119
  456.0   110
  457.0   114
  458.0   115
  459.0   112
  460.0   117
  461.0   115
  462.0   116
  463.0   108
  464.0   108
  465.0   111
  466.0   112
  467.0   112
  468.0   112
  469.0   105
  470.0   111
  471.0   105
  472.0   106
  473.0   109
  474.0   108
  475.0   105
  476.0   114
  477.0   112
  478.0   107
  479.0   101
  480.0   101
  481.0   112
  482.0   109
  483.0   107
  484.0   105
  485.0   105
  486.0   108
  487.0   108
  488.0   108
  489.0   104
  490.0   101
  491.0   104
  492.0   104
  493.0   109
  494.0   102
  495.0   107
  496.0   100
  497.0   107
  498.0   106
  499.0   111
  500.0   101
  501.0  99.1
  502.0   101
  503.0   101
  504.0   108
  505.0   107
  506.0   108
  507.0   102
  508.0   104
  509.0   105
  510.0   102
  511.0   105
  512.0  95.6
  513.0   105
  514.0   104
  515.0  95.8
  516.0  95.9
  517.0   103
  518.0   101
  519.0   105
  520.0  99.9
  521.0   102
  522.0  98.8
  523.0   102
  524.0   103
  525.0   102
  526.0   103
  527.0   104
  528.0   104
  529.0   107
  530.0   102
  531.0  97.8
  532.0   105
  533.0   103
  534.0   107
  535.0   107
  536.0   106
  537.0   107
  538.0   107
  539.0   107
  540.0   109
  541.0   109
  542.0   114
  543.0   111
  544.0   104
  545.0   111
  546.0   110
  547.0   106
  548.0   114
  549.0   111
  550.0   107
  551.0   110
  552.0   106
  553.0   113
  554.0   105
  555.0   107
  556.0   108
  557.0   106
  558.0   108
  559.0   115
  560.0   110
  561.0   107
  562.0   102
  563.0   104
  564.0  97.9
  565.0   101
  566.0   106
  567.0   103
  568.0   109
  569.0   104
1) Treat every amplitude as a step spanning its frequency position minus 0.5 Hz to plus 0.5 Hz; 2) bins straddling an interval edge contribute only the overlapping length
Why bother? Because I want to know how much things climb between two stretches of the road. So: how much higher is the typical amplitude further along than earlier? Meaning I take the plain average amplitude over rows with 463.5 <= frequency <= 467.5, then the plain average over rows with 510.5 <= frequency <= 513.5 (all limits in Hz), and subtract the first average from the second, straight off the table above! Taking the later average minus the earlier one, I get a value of -9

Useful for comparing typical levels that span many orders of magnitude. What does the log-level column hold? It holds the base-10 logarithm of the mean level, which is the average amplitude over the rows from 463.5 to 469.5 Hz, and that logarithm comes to 2.04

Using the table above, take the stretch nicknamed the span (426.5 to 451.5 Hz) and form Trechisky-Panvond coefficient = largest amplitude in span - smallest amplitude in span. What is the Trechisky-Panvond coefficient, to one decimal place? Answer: 32.0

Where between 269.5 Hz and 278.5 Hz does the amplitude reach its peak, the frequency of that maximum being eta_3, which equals 275.0 Hz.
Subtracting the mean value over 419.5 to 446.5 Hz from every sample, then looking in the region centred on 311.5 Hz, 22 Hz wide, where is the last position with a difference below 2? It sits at 315.0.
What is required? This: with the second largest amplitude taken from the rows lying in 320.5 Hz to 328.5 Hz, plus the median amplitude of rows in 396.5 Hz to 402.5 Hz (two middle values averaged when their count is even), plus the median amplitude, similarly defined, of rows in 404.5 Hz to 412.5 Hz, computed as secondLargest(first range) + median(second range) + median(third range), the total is 431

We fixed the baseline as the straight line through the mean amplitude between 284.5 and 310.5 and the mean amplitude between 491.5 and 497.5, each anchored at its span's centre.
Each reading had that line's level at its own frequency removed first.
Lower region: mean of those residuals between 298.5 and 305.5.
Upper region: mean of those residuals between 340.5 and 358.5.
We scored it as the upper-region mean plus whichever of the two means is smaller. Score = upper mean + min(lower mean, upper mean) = 13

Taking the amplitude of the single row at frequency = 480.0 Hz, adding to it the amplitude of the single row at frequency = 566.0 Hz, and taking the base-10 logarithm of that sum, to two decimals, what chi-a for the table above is 2.32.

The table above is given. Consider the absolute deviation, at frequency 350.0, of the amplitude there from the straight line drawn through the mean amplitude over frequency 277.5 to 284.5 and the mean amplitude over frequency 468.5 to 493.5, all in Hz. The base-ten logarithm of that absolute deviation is 1.1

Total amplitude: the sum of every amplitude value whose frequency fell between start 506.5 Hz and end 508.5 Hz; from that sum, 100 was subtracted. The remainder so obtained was 106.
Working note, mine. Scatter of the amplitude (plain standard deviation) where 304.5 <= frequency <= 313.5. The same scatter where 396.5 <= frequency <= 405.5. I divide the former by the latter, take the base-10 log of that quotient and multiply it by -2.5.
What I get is 0.55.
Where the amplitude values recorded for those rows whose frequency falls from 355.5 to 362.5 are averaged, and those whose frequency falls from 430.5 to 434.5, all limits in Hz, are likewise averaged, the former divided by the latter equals 1.11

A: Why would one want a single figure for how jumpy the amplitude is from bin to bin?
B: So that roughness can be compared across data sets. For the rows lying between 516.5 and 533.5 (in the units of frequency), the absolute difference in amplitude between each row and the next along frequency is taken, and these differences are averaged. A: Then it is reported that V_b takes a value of 2.8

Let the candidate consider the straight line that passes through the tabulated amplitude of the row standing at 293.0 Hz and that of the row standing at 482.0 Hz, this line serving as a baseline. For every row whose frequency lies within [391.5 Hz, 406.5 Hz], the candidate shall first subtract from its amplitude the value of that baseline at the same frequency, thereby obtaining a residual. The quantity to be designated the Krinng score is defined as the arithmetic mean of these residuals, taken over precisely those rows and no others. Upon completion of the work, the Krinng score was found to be 14.5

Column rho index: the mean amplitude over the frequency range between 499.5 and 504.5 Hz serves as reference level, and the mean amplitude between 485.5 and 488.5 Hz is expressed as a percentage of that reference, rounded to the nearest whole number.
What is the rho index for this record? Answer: 106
